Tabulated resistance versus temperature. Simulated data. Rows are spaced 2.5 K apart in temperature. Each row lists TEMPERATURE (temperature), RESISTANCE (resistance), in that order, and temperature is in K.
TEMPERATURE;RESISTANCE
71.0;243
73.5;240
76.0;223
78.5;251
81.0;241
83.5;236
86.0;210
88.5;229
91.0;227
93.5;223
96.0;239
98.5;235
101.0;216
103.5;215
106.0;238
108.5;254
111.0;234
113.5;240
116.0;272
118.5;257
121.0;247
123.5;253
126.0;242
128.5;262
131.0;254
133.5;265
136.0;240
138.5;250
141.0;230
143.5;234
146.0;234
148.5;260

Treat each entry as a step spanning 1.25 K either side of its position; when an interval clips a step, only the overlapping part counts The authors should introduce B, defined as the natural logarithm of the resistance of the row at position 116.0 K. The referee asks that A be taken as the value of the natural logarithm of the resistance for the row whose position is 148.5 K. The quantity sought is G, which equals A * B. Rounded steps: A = 5.56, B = 5.61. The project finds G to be 31.2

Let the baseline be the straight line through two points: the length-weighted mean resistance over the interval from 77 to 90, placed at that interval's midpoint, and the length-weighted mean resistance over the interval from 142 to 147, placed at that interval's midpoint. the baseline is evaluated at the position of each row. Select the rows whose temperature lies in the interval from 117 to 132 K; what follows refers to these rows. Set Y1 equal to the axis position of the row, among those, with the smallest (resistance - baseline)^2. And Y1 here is 126.0 K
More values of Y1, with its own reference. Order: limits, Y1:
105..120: 111.0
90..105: 98.5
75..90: 83.5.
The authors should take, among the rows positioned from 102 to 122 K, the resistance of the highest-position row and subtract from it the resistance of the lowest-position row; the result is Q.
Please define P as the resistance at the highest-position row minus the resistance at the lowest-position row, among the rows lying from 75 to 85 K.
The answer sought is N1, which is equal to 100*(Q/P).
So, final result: 246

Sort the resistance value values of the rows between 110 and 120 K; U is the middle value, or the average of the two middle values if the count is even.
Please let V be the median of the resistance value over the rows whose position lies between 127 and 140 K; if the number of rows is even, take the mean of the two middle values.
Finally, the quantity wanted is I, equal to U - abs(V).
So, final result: -5.5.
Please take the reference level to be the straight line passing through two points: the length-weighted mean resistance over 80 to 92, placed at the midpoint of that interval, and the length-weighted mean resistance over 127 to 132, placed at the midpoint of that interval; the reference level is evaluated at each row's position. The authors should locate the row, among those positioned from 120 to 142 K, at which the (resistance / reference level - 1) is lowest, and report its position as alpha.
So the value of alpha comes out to 141.0 K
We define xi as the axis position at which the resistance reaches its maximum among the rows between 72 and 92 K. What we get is 78.5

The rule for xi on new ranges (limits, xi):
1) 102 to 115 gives 108.5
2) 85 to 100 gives 96.0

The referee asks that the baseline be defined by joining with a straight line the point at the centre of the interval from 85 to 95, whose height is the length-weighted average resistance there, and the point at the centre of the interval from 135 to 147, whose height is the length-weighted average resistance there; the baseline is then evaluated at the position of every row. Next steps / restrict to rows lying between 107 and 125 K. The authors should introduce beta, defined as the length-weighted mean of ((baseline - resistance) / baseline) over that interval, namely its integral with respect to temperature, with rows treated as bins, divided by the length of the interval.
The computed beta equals -0.09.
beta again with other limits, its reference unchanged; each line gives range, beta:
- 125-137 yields -0.08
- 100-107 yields 0.02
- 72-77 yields -0.06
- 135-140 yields -0.03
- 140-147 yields 0.02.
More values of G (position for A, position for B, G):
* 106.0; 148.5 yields 30.4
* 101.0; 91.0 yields 29.2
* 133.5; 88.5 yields 30.3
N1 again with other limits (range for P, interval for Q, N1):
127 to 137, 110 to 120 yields -105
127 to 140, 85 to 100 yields -208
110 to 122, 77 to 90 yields -169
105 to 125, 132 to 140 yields -100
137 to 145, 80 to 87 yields 194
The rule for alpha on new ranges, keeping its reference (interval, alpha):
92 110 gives 103.5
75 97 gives 86.0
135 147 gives 141.0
